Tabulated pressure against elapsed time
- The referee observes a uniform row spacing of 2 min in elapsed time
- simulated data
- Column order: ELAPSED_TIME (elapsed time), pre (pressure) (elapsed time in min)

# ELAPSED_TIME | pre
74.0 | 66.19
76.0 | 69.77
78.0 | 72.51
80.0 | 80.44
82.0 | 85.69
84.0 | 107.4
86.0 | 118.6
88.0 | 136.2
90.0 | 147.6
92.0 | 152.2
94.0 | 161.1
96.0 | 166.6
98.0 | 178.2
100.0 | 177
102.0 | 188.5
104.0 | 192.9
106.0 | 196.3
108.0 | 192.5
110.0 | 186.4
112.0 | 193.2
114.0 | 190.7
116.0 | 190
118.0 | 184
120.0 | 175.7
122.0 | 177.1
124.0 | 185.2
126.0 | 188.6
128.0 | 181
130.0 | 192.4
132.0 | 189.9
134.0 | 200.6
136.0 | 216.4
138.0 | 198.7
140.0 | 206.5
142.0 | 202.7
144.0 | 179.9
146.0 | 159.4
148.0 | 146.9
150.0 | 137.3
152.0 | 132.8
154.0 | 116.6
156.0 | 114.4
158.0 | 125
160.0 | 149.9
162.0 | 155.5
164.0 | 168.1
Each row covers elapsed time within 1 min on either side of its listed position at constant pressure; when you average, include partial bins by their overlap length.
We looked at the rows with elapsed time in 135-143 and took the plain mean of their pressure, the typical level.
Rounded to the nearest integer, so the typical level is 206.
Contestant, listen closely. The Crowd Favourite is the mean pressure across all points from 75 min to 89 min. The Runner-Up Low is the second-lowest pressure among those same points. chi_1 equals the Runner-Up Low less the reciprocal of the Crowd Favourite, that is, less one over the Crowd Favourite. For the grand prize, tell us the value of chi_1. 72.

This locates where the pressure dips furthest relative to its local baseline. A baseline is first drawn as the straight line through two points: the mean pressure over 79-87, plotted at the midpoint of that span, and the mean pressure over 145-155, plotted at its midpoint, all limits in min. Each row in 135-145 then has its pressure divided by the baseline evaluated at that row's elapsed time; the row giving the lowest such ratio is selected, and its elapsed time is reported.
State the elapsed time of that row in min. 144.0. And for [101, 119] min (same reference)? 118.0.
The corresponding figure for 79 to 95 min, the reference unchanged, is 80.0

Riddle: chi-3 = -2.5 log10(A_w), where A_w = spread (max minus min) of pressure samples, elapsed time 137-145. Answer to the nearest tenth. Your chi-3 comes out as -3.6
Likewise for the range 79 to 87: -4.0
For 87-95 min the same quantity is -3.5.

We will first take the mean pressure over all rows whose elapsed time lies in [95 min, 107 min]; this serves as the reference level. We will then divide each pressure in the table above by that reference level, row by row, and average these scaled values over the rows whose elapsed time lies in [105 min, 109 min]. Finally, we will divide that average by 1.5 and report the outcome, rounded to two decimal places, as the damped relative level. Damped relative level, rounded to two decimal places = 0.71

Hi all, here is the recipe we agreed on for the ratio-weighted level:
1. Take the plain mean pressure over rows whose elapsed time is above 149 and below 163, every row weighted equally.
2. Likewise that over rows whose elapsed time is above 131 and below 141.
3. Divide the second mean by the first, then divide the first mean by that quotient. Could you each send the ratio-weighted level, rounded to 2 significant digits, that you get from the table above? 87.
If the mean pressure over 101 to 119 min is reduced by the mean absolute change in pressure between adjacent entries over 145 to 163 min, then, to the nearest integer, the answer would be 180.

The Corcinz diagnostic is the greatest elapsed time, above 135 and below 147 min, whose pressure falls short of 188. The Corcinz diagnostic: 146.0 min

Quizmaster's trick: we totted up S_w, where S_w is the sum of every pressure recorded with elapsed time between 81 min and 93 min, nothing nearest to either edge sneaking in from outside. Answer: 748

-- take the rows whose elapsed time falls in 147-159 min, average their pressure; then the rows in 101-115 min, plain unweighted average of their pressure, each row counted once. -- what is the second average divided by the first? 1.5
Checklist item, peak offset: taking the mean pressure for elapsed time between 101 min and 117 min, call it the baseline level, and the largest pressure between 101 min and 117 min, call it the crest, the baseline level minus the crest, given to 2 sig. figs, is -5.0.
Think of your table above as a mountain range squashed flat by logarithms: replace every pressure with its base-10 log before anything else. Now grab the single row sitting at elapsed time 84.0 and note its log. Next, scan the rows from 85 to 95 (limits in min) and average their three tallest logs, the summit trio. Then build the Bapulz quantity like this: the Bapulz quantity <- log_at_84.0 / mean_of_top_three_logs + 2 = 2.93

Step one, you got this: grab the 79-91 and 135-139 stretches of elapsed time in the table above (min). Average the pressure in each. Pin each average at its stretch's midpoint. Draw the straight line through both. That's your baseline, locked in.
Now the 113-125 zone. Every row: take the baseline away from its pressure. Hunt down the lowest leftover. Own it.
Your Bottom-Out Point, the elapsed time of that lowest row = 122.0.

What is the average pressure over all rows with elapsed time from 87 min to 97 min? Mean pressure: 153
